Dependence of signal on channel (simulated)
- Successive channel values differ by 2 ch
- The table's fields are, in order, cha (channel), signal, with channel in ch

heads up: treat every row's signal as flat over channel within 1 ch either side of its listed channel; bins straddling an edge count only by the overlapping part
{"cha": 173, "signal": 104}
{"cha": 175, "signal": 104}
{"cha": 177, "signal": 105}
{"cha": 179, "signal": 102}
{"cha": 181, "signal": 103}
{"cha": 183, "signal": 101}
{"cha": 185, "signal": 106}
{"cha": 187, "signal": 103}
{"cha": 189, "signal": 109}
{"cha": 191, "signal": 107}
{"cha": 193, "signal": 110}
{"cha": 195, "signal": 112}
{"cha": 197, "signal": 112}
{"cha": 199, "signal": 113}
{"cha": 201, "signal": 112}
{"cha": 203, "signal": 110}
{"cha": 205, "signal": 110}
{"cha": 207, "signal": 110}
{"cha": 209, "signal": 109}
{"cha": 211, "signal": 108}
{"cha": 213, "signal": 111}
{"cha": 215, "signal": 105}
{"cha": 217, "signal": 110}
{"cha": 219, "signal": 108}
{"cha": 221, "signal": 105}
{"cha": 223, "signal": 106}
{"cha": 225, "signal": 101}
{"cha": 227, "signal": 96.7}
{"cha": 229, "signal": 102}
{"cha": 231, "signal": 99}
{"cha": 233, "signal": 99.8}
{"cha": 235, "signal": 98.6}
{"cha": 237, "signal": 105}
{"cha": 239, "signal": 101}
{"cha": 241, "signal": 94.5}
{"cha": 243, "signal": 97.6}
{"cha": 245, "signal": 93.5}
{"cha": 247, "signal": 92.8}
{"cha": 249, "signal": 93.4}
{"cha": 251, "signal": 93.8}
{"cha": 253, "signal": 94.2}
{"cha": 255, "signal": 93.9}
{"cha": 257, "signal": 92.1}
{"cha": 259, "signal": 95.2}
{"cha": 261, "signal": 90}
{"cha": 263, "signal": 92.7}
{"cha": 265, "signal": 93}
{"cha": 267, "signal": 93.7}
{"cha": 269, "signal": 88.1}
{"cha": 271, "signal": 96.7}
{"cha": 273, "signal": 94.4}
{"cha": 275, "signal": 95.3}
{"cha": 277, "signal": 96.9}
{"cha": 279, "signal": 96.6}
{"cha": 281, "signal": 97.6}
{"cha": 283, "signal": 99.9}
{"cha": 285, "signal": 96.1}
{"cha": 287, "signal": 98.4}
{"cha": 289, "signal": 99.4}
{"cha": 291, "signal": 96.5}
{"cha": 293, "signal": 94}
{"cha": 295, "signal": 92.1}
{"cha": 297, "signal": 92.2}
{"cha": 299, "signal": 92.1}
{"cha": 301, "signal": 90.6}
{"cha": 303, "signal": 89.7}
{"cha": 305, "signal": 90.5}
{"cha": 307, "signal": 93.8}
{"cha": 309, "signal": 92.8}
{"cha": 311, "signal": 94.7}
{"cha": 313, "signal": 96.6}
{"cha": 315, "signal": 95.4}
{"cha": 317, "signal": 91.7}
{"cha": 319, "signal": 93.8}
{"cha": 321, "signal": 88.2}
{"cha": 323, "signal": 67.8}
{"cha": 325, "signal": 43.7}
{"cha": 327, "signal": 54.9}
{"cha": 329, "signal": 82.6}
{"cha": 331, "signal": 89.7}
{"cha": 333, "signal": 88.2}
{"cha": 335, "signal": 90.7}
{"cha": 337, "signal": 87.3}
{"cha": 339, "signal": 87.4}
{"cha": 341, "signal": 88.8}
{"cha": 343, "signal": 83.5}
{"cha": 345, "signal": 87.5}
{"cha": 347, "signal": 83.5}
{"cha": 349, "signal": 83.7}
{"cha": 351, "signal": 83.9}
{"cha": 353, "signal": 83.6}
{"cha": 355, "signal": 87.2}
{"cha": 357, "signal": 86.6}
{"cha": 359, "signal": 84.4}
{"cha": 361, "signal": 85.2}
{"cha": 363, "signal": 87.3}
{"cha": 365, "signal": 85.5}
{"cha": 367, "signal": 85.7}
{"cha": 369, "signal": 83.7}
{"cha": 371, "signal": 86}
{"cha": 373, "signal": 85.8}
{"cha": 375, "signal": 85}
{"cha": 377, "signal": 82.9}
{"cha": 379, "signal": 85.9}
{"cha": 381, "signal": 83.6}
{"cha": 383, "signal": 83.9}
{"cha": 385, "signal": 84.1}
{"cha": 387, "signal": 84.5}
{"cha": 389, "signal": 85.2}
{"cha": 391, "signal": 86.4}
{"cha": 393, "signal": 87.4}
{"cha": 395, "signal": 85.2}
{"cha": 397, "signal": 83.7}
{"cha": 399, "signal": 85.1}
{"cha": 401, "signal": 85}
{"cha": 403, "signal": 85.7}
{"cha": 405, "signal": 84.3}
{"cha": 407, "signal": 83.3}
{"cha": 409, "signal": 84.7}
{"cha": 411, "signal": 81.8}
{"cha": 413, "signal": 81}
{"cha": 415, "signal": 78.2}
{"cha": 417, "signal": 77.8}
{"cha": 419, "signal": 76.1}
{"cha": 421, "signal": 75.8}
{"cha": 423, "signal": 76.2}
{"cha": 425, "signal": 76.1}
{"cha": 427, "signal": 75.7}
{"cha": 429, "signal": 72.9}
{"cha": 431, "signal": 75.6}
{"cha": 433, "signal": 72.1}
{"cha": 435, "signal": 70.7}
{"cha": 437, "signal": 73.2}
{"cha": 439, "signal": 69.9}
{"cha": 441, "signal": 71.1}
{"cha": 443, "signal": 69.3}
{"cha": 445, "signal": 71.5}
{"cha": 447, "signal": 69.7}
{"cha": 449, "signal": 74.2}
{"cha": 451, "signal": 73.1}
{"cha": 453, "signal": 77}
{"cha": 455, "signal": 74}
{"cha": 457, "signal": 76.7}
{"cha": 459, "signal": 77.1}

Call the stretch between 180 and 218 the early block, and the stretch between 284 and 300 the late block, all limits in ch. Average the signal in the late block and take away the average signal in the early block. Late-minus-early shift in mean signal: -13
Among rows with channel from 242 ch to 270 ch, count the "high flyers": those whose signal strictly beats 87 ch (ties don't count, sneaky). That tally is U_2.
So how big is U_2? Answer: 14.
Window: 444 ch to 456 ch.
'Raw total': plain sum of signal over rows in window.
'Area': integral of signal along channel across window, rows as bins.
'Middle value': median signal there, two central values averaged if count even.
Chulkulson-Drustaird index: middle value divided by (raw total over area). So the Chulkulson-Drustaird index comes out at 147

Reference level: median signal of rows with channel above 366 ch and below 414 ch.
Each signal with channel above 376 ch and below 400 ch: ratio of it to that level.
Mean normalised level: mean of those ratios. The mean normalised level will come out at 1.00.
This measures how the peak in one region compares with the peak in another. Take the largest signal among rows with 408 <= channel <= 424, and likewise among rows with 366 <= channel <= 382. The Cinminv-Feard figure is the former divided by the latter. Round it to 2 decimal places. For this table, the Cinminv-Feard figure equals 0.98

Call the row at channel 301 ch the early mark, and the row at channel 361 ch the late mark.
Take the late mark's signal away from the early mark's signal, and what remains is 5.4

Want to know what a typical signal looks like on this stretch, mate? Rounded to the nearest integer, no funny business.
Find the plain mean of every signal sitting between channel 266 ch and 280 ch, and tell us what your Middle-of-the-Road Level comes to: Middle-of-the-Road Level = 95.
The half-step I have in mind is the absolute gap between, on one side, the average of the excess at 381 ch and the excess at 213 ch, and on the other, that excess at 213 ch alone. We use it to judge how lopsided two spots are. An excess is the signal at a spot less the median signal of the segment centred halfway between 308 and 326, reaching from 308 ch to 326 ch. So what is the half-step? 13.7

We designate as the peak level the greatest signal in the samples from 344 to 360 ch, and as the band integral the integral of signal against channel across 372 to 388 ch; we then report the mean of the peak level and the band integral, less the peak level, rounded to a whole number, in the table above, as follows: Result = 632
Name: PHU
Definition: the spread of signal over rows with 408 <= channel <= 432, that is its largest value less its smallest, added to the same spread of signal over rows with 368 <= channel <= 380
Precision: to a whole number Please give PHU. 15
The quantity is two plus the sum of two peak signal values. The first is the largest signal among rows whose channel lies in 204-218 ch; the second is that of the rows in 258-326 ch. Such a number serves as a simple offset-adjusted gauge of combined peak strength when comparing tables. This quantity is 213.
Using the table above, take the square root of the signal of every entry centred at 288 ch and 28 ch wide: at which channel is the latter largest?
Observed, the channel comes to 283 ch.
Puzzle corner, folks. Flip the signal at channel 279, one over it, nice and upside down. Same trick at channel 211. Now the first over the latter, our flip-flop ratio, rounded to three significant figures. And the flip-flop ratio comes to 1.12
